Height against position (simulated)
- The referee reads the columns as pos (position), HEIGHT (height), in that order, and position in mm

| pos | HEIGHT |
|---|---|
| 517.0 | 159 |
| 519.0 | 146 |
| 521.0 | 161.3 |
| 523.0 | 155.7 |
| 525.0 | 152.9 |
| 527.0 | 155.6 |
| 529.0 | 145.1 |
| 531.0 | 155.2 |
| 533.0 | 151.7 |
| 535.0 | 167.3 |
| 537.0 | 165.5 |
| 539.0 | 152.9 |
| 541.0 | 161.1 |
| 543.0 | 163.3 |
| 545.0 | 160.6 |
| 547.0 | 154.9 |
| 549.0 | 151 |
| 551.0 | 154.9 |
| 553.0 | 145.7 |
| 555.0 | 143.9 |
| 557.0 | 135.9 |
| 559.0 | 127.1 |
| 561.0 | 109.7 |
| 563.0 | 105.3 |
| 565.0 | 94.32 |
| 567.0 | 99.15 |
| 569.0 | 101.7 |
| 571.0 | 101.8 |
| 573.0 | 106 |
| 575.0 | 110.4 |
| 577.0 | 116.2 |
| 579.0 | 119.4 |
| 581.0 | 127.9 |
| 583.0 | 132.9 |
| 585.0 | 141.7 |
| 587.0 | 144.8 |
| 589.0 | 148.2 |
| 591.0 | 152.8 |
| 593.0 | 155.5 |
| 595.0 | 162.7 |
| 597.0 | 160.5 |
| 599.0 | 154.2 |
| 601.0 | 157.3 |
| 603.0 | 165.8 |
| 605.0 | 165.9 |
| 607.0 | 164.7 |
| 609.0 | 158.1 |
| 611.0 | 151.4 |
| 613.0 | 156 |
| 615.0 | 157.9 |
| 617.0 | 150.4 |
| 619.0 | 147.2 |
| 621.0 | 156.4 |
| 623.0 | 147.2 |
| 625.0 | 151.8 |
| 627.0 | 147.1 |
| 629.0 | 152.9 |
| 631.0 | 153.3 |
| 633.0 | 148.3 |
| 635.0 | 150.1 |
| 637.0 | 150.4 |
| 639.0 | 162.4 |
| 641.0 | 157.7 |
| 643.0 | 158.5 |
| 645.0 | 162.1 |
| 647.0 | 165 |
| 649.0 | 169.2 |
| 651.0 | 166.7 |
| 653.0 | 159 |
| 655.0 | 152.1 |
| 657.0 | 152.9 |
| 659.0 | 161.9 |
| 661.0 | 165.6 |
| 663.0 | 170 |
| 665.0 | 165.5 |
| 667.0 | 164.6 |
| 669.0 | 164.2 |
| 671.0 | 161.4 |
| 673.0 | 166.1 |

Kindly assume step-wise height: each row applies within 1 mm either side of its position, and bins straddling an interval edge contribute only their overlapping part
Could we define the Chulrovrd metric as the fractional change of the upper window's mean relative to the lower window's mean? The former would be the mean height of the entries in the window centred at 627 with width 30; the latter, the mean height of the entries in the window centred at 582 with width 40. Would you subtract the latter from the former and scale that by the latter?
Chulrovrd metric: 0.18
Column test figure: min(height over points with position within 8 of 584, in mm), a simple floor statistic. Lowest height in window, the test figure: 116.2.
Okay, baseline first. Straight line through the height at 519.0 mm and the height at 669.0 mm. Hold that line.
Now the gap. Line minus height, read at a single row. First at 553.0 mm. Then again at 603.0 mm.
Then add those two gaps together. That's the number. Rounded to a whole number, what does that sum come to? -5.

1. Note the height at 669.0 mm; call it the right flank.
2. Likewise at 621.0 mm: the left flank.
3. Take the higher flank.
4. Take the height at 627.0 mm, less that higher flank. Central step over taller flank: -17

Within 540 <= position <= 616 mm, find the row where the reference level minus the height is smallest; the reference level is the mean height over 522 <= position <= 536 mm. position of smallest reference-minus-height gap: 605.0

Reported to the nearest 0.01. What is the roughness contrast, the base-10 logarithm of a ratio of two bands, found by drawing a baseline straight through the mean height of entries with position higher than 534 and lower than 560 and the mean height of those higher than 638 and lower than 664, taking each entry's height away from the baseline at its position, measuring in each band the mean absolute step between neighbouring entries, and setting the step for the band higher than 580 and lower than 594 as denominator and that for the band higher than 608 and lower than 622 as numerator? 0.10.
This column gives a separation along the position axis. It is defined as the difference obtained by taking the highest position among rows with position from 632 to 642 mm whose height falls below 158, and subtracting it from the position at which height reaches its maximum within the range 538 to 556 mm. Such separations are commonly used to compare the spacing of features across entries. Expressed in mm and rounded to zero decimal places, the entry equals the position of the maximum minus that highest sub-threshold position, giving -98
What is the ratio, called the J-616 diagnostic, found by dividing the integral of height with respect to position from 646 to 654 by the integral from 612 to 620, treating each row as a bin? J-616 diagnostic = 1.08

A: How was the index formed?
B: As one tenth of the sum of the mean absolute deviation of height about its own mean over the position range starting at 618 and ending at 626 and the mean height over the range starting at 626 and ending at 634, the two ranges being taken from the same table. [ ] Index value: 15.4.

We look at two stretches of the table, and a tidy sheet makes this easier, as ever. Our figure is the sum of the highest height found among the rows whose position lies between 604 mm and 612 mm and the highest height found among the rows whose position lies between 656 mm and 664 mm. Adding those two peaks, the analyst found 336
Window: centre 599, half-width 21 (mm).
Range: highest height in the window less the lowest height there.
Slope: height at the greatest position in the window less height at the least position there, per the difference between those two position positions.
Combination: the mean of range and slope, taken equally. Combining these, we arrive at 24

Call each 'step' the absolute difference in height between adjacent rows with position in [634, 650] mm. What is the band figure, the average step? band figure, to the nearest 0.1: 4.1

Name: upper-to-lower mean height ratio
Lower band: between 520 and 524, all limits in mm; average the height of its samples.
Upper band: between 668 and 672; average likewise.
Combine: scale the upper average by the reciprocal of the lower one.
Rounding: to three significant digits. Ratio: 1.03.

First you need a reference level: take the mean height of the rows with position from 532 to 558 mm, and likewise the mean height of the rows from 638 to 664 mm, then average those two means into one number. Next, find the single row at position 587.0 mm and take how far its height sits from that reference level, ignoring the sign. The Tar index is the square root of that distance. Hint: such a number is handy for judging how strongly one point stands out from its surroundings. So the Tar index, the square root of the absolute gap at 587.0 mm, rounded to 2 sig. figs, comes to 3.7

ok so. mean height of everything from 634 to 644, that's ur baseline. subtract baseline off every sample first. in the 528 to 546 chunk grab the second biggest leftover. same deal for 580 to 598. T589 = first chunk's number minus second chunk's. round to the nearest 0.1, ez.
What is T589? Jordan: 5.0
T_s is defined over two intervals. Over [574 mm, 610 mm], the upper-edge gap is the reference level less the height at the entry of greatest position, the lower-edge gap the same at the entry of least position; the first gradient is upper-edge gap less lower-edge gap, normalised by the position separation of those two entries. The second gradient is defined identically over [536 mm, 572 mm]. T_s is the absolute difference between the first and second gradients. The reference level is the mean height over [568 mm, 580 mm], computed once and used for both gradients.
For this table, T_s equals 3.3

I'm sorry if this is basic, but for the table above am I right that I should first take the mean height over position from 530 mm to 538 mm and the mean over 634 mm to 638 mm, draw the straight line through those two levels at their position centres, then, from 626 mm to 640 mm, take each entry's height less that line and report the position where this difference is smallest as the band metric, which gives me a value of 627.0 mm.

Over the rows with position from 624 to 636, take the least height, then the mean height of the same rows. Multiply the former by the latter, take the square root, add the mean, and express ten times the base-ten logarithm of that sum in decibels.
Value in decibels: 24.8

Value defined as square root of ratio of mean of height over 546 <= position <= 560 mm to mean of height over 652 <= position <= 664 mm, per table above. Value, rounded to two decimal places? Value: 0.95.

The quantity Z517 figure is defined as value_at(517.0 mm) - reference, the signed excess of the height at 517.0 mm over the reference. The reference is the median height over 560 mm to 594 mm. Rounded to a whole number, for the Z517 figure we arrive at 43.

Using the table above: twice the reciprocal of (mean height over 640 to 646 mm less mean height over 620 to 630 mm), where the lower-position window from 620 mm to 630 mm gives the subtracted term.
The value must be 0.24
